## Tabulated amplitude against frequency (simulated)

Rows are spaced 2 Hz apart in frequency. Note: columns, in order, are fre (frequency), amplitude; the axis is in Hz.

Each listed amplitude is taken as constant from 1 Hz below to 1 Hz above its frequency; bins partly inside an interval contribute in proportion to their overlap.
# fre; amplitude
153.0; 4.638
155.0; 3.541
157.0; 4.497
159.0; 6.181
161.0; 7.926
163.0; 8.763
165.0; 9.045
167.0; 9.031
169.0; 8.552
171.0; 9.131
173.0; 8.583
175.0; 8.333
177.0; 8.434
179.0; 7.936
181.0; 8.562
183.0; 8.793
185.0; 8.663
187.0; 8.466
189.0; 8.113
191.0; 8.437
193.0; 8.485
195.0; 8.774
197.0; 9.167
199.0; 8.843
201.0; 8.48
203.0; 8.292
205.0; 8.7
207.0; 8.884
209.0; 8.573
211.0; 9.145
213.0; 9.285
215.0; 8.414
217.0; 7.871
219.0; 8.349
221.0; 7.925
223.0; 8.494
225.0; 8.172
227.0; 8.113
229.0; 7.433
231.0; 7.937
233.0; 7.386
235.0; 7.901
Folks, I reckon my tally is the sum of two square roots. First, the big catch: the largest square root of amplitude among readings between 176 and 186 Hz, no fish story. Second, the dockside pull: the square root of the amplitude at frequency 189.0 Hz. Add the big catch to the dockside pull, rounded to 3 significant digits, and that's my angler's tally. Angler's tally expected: 5.81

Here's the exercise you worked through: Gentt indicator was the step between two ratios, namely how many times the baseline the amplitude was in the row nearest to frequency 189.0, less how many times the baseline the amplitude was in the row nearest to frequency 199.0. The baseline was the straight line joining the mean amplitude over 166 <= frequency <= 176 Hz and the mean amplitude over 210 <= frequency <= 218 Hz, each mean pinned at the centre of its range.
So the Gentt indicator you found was -0.09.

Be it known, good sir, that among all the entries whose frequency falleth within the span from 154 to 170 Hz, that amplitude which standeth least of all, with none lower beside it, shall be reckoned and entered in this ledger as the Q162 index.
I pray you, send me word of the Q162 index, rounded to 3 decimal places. 3.541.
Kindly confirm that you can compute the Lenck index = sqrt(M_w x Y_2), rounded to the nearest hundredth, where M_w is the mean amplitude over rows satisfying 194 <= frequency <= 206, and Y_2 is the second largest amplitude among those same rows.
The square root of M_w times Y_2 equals 8.78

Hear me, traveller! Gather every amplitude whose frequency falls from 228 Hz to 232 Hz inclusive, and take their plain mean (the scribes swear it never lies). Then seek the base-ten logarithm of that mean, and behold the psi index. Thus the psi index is 0.886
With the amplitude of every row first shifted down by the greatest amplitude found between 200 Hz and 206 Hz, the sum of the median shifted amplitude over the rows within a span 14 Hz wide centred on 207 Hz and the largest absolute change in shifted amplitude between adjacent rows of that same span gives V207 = 0.57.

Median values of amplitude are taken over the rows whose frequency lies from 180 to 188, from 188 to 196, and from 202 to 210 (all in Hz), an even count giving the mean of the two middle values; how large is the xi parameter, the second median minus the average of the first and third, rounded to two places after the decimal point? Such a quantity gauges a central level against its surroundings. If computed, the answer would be -0.16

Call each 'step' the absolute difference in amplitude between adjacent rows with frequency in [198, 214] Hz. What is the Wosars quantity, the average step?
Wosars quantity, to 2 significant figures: 0.31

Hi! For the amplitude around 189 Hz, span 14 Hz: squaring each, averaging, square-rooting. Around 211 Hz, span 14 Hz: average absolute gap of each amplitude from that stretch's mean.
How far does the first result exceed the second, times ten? 82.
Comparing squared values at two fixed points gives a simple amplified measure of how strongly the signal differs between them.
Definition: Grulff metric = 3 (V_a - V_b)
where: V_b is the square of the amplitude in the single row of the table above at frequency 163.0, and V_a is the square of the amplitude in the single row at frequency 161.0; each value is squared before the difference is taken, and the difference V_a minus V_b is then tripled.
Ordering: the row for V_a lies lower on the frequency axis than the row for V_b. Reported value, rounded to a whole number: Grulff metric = -42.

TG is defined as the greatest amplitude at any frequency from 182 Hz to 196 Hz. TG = 8.793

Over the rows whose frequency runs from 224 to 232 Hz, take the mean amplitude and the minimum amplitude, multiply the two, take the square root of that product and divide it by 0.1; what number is 77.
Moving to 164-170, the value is 87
